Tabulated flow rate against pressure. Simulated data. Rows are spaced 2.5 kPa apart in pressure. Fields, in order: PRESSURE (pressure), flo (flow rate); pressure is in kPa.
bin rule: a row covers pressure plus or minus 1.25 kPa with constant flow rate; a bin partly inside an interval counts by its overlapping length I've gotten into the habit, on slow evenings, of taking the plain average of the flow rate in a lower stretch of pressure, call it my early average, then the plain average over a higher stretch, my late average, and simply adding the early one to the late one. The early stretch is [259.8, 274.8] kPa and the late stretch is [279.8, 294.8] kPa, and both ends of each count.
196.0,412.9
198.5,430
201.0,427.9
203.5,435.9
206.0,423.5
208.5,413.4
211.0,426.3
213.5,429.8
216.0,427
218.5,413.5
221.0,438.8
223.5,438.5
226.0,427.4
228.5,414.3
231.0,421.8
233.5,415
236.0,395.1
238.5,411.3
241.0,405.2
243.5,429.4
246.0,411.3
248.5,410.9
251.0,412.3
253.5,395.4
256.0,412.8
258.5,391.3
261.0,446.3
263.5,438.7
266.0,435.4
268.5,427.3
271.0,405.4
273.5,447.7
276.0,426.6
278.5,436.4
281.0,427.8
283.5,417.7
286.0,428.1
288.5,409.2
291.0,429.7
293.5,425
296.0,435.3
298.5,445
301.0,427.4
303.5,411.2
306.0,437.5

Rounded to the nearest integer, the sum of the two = 856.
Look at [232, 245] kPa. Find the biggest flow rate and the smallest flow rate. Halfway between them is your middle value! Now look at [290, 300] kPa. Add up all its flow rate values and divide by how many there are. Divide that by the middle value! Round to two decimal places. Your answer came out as 1.05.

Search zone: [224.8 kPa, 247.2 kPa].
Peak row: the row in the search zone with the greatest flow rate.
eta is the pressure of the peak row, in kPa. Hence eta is 243.5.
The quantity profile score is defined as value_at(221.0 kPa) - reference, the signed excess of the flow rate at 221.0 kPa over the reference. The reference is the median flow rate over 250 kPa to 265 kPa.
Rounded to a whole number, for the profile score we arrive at 26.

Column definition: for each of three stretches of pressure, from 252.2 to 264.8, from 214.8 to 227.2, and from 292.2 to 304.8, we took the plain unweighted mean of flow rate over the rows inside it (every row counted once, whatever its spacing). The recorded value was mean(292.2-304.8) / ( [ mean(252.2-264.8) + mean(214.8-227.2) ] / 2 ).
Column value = 1.014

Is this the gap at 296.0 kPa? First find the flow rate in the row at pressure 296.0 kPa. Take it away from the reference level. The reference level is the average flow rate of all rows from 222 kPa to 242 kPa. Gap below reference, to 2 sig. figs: -19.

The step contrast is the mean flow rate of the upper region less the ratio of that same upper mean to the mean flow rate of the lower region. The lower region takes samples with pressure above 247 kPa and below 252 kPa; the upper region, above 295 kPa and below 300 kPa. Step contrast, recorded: 439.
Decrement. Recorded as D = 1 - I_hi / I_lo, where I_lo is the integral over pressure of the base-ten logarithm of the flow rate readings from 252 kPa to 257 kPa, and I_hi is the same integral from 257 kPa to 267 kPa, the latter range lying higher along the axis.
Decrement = -1.0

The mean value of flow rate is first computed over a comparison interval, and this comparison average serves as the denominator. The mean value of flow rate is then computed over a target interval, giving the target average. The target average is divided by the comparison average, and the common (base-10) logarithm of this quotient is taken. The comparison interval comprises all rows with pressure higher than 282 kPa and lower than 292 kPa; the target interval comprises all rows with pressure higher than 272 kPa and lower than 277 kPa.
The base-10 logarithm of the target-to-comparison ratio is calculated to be 0.02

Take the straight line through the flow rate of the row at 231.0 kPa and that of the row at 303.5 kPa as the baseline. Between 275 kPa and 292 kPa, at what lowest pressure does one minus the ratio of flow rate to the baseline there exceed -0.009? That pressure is 283.5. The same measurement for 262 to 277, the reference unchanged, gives 271.0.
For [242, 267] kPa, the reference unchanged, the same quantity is 246.0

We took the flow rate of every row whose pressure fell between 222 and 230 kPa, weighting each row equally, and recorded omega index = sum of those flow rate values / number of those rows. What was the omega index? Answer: 427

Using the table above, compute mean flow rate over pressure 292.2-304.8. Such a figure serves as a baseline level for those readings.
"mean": 428.8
